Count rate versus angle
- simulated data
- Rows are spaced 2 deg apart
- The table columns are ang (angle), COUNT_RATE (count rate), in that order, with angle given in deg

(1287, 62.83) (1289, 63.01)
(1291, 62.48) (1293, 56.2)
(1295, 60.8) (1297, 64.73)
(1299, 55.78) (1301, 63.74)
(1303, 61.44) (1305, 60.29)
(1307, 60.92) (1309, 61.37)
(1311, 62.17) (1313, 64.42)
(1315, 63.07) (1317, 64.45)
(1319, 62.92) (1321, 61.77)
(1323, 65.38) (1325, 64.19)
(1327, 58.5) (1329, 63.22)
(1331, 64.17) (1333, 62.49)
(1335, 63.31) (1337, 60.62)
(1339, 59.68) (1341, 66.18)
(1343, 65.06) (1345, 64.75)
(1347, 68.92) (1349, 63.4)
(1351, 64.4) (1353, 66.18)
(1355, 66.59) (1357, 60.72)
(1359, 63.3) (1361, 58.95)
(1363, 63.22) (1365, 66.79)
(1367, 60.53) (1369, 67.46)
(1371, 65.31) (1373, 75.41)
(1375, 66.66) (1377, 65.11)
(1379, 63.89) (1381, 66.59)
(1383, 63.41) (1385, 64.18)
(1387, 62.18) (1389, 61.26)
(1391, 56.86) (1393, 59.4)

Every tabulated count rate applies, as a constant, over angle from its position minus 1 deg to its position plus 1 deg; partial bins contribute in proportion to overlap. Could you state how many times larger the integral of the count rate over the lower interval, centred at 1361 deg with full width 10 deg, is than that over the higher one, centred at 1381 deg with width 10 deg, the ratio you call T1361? 0.968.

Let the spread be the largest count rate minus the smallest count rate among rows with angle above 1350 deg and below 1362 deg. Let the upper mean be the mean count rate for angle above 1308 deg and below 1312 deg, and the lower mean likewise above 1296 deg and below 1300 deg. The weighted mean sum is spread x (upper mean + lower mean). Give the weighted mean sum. 932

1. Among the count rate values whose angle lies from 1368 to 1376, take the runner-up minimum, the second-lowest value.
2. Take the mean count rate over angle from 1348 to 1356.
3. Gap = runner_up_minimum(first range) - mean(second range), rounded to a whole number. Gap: 2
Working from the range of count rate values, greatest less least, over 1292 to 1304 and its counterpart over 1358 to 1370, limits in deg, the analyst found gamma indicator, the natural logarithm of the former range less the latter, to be -0.82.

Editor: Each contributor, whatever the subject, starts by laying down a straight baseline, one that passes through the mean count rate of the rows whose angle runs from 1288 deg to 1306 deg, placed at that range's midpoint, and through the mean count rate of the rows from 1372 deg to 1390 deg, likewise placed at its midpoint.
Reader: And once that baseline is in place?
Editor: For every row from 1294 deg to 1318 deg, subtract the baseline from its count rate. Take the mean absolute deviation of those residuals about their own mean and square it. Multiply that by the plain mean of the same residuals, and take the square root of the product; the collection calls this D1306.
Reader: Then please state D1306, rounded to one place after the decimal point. 1.2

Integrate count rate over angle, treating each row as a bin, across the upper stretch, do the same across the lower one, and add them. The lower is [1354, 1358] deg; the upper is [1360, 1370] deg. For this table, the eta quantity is 889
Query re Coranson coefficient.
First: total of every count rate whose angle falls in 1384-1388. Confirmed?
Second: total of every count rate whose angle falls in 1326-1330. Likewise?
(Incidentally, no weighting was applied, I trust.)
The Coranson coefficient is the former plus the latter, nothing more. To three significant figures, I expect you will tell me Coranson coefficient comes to 248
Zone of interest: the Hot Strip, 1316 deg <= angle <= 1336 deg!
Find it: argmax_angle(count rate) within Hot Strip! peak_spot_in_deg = 1323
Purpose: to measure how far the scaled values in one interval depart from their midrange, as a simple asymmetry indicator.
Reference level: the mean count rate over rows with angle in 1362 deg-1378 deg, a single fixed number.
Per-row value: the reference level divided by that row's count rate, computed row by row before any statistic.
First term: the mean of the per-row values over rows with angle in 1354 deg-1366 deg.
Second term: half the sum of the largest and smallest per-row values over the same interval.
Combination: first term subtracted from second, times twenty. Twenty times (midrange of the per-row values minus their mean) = 0.17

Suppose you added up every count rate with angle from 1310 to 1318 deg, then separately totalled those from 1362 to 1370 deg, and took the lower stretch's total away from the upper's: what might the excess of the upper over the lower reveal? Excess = 3.9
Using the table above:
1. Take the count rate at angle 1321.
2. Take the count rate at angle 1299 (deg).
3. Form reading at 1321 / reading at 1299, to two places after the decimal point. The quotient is 1.11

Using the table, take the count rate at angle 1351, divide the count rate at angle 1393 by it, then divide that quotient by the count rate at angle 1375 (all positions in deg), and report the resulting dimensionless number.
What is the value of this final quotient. 0.0138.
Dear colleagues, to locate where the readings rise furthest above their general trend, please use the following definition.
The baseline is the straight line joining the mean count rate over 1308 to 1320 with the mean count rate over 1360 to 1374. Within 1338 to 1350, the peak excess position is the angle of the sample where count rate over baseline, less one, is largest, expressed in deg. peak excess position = 1347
